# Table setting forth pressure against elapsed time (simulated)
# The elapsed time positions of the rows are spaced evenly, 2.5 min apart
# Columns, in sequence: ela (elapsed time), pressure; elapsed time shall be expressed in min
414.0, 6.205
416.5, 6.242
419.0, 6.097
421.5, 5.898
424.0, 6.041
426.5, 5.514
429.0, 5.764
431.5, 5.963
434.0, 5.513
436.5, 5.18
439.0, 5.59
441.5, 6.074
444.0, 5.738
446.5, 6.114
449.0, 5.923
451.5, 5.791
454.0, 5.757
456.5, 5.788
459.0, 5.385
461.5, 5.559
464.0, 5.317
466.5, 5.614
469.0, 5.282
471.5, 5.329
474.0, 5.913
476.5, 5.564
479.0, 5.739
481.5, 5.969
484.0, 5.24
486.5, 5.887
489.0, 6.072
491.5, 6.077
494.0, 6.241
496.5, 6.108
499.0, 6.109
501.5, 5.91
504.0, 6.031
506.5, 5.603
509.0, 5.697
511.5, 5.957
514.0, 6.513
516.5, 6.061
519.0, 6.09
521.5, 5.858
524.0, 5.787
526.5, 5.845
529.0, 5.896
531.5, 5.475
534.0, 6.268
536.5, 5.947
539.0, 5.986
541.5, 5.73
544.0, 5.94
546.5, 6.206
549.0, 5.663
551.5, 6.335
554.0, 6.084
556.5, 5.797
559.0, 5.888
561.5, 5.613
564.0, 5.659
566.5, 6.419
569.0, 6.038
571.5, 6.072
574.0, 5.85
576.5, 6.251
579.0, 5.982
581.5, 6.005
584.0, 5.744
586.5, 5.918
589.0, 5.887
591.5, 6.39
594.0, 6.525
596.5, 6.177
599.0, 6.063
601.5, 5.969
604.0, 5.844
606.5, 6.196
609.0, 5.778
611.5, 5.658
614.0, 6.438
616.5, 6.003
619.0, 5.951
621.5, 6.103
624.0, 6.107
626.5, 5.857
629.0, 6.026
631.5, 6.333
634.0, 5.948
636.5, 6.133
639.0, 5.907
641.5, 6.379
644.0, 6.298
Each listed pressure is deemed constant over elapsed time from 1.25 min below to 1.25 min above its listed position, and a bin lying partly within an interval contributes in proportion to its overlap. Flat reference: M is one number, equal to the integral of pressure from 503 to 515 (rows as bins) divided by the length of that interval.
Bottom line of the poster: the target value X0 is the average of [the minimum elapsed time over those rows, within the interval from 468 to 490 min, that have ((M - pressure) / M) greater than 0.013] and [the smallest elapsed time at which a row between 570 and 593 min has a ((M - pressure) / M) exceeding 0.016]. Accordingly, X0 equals 521.5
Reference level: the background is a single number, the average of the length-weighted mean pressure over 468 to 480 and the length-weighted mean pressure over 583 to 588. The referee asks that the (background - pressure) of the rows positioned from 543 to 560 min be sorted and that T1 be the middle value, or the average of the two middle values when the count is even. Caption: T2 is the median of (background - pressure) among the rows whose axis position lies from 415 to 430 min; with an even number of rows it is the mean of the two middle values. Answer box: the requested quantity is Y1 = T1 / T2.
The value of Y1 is 0.89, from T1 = -0.237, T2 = -0.267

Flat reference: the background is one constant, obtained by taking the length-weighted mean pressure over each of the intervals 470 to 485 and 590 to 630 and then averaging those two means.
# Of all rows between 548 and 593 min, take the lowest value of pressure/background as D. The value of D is 0.96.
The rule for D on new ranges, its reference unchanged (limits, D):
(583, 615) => 0.97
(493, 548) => 0.94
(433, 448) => 0.89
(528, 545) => 0.94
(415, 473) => 0.89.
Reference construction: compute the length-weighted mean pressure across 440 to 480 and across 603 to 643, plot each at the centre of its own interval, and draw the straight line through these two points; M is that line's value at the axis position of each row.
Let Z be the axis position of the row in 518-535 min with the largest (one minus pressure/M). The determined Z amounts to 531.5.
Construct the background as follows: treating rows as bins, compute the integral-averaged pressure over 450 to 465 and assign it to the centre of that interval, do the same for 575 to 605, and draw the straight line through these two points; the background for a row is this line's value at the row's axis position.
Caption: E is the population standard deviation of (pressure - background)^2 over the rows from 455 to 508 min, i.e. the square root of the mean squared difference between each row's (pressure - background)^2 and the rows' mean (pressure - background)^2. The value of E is 0.068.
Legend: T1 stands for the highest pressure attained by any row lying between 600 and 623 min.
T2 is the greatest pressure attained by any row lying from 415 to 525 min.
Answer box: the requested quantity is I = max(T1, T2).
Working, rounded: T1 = 6.438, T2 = 6.513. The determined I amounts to 6.51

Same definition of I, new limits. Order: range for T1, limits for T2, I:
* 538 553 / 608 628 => 6.44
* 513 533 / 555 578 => 6.51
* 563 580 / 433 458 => 6.42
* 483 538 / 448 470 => 6.51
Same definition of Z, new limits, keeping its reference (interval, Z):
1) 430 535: 484.0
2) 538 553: 549.0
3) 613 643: 626.5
